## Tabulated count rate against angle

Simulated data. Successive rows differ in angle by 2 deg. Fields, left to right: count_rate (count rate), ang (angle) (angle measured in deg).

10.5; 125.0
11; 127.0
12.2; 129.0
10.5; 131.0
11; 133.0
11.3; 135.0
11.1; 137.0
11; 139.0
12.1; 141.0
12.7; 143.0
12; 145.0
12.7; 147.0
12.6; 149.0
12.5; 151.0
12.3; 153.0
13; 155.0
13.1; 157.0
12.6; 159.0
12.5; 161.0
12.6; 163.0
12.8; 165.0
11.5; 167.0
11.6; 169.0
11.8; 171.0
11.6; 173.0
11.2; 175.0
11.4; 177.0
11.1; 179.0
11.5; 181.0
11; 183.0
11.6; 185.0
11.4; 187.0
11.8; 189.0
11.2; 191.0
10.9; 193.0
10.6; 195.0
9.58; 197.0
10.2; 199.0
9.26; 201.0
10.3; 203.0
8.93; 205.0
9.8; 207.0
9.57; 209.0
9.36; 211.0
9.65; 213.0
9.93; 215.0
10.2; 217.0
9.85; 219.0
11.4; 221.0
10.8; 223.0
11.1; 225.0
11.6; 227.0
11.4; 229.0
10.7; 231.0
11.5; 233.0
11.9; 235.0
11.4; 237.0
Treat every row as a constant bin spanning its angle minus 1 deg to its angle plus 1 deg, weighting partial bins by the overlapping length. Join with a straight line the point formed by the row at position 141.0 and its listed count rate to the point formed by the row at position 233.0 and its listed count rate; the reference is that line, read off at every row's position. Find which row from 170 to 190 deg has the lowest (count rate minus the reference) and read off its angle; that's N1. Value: 183.0 deg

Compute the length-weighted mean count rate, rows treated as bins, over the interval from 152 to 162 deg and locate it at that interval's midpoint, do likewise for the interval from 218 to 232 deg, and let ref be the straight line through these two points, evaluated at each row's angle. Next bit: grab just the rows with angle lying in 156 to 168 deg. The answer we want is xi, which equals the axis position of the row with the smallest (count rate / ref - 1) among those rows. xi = 167.0 deg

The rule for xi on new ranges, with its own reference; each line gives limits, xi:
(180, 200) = 197.0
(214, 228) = 215.0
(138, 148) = 139.0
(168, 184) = 183.0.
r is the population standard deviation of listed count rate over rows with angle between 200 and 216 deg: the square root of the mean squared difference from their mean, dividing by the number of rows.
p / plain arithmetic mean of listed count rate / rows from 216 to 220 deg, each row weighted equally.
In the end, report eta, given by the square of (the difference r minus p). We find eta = 93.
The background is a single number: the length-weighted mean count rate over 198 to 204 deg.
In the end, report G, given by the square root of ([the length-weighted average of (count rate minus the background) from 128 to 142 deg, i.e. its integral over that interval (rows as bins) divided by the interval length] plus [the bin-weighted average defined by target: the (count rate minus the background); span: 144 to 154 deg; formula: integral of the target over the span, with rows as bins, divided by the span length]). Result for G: 2.0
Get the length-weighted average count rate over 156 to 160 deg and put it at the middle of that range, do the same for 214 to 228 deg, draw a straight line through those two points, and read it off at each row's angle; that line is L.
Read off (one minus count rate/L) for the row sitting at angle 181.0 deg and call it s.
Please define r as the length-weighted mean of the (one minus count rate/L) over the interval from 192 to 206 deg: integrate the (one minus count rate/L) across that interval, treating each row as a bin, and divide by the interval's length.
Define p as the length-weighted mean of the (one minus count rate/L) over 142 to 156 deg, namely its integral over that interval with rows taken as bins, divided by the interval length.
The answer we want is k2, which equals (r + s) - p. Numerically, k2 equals 0.13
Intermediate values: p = 0.047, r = 0.13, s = 0.047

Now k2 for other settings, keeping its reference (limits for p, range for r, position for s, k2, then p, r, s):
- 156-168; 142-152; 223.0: 0.02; 0.016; 0.05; -0.016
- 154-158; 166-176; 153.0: 0.14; -0.010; 0.07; 0.055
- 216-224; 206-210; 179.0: 0.20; 0.015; 0.13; 0.085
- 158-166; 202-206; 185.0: 0.17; 0.007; 0.15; 0.027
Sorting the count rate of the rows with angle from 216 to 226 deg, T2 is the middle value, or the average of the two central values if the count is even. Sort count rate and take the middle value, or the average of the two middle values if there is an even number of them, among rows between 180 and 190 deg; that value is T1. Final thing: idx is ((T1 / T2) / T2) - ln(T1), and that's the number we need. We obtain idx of -2.34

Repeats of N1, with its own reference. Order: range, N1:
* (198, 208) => 205.0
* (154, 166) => 161.0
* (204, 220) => 205.0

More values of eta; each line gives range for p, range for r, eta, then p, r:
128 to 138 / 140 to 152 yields 120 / 11.2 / 0.28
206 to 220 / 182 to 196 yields 88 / 9.8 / 0.39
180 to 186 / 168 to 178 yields 125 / 11.4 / 0.20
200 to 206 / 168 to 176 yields 86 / 9.5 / 0.22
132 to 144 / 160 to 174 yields 121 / 11.5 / 0.51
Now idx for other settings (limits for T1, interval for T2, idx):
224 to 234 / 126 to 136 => -2.34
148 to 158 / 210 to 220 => -2.40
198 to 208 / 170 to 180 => -2.21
